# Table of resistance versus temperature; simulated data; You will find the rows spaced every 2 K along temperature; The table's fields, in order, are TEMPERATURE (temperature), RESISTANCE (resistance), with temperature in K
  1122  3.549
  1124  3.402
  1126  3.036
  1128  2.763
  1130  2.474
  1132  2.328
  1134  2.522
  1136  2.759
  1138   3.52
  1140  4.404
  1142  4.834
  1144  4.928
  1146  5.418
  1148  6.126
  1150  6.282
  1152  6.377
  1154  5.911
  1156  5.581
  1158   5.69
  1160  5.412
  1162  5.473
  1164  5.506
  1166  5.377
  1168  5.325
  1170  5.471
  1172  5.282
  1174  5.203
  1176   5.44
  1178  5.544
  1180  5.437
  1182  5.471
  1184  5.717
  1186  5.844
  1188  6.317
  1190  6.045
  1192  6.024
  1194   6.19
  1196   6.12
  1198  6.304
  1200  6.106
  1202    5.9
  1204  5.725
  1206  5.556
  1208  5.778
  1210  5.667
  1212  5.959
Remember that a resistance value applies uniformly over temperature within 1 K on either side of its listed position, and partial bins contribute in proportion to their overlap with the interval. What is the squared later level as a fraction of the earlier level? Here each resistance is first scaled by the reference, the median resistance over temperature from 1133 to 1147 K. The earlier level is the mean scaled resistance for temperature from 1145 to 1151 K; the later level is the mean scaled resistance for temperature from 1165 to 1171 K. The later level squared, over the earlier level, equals 1.11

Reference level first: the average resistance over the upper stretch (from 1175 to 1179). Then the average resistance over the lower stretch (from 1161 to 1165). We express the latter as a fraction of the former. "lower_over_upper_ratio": 1.00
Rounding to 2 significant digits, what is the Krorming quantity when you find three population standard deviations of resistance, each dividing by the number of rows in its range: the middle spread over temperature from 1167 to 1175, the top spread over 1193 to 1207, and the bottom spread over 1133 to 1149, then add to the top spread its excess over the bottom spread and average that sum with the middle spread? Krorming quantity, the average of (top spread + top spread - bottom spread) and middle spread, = -0.30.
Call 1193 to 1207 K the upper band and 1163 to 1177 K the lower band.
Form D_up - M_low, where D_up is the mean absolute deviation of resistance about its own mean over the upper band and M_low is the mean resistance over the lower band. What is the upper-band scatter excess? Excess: -5.2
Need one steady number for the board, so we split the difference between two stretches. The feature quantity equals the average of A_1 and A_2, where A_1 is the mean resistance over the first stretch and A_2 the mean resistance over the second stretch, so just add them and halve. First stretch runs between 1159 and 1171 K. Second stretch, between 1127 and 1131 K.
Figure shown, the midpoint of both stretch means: 4.0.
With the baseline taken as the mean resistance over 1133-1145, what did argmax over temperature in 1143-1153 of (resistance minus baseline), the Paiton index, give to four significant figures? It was 1152 K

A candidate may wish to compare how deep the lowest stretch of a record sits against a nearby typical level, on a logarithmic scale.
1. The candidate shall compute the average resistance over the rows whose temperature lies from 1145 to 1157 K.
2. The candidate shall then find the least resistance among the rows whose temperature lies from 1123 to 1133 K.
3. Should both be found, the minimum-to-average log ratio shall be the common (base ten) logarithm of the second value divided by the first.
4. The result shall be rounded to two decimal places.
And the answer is -0.41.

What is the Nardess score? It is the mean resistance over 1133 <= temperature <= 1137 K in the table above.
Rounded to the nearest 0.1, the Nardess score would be 2.6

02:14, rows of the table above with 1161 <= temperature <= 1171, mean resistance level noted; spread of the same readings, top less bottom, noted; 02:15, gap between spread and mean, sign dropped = 5.25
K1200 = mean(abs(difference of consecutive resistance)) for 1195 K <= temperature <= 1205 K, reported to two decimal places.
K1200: 0.19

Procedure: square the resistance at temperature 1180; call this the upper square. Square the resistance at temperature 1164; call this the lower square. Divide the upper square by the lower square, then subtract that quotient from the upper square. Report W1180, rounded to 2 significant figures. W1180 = 29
